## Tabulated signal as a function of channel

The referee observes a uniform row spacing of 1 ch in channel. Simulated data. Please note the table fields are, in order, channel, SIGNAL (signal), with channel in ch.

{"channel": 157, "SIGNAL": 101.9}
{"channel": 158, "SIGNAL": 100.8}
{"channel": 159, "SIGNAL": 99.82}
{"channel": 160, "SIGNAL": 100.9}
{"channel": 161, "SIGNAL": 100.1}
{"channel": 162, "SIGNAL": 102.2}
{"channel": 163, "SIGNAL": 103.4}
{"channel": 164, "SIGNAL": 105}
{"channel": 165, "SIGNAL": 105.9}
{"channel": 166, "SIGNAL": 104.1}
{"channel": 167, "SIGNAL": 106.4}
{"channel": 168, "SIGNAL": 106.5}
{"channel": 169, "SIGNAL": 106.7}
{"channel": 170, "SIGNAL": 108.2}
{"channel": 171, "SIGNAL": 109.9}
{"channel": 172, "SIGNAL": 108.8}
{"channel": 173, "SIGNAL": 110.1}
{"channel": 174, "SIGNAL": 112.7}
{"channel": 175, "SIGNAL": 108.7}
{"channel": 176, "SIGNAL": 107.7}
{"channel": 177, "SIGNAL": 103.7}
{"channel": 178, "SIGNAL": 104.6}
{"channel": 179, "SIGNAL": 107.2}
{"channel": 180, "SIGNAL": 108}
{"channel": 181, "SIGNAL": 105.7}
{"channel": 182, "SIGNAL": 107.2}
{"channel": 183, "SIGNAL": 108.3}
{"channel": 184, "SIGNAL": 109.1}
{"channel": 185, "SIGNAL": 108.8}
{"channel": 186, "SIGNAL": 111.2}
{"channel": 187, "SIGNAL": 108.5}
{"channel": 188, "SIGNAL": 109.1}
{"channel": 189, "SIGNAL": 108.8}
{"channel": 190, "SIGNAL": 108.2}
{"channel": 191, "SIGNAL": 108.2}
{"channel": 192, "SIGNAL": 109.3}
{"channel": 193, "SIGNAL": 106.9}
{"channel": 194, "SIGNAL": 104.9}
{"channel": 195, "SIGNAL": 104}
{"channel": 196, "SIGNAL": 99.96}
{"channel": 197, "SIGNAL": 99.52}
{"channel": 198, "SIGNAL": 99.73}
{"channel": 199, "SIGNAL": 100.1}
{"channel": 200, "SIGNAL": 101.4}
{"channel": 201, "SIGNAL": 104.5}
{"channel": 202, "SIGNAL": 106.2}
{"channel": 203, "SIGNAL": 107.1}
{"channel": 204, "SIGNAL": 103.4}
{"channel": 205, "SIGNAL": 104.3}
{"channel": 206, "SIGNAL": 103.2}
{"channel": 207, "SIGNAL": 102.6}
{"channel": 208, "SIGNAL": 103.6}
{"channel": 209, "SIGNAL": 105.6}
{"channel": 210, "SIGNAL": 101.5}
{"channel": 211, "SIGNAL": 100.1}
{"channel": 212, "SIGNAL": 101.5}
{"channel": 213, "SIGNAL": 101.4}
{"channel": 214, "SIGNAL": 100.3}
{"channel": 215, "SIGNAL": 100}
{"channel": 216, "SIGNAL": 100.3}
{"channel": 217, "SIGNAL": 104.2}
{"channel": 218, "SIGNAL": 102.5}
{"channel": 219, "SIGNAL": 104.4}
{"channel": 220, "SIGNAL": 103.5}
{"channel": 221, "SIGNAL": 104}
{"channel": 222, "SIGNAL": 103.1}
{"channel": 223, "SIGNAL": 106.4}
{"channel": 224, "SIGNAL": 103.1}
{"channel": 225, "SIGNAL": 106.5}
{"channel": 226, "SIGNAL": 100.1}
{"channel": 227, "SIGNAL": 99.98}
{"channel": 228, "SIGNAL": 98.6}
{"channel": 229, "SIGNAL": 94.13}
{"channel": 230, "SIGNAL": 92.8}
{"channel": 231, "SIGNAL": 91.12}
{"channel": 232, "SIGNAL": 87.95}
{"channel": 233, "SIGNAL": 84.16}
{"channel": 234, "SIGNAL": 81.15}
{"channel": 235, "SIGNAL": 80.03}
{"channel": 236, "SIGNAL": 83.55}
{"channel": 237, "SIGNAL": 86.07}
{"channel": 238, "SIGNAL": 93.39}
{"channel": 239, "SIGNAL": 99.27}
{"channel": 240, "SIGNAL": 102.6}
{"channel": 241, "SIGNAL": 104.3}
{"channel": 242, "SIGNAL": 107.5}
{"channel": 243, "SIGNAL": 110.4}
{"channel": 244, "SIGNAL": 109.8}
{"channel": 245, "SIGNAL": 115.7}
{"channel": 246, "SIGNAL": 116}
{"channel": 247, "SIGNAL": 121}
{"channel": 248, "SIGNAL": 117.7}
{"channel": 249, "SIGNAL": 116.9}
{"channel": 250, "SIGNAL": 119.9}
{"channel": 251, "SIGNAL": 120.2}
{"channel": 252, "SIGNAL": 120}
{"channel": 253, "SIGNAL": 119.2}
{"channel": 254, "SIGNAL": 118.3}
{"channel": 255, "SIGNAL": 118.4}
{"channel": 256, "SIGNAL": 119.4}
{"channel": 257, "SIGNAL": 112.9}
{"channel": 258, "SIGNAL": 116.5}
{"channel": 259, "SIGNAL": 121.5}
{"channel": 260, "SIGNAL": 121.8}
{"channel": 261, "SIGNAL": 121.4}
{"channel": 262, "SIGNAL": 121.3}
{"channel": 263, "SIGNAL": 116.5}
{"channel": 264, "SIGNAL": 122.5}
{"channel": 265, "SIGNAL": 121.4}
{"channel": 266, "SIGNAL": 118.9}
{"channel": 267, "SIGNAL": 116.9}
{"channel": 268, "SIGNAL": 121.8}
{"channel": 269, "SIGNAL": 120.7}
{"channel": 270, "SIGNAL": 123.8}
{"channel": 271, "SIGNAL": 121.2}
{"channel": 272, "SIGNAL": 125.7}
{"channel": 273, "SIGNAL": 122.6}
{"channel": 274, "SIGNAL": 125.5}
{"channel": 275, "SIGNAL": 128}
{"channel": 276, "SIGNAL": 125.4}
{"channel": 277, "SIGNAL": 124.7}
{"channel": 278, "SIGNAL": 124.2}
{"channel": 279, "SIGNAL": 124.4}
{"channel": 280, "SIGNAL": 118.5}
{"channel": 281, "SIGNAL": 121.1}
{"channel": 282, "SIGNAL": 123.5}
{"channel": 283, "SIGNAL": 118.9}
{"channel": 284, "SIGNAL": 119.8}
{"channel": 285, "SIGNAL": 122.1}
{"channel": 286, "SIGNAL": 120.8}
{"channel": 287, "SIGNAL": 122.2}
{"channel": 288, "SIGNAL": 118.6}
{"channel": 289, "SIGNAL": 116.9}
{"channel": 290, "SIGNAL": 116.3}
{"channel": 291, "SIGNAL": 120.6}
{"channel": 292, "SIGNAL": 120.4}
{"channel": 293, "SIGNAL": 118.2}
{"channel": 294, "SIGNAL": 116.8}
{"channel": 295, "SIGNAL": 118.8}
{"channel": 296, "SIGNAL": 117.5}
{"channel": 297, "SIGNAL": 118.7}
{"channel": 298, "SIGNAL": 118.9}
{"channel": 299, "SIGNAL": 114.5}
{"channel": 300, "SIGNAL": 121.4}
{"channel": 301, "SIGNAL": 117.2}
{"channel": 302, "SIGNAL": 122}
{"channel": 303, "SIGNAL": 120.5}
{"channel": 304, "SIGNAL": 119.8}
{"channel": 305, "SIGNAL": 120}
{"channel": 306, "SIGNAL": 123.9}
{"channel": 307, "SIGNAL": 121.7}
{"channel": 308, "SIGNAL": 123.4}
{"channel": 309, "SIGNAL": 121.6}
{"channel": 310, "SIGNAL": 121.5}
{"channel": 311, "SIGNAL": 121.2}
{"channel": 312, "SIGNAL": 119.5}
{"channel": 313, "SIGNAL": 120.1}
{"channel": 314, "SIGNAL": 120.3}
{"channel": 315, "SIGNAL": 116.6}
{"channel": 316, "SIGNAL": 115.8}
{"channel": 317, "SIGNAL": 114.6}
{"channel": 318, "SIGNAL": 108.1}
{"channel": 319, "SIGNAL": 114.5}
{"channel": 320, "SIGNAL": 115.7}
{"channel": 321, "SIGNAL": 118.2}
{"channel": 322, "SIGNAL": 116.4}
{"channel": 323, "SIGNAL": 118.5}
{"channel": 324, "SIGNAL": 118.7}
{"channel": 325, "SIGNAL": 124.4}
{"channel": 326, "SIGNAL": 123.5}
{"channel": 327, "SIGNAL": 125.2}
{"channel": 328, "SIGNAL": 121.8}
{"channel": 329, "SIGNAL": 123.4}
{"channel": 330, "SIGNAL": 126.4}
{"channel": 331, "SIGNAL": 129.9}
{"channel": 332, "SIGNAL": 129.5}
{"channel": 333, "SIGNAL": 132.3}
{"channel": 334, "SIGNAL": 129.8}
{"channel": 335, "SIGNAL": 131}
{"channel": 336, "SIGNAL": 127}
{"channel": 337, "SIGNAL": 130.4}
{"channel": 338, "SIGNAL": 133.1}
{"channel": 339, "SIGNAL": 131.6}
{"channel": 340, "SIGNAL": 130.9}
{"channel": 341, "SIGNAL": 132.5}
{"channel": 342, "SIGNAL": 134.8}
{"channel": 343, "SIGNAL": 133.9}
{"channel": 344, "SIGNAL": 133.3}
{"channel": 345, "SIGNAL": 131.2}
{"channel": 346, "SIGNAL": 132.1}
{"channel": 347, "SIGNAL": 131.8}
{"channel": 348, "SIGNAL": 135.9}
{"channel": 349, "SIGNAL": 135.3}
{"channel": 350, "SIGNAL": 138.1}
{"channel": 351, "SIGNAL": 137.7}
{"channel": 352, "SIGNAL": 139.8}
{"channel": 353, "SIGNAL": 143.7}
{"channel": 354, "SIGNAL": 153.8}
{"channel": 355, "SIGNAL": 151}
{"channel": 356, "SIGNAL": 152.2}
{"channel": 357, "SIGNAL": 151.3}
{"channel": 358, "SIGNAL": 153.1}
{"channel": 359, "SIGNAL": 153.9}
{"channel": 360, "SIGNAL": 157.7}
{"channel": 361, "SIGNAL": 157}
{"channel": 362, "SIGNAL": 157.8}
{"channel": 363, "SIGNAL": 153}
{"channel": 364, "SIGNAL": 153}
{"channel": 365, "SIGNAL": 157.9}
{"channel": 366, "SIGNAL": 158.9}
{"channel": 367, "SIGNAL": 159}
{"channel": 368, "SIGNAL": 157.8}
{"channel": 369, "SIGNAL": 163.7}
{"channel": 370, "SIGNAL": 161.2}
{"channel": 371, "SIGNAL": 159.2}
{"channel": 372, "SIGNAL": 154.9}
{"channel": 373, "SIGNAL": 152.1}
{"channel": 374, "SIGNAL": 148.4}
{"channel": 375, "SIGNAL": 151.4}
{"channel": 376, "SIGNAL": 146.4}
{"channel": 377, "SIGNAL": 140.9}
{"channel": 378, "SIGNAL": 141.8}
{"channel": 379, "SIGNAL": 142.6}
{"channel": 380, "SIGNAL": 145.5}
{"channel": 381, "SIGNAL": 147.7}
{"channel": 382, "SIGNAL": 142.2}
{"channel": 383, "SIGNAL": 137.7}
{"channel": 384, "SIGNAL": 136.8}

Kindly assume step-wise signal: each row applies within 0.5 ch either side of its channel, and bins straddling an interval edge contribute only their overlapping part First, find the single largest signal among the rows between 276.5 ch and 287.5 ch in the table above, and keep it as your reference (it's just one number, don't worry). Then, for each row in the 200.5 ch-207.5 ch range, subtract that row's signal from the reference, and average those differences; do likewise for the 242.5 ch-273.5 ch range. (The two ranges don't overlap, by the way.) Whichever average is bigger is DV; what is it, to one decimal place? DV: 20.2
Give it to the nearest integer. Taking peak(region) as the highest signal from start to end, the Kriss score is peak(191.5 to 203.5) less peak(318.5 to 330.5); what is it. -17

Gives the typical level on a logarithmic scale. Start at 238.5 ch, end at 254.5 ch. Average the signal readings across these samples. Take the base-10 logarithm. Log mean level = 2.06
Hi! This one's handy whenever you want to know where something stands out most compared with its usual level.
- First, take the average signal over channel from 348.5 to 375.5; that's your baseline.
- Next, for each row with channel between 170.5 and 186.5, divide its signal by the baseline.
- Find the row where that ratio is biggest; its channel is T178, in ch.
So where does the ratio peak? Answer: 174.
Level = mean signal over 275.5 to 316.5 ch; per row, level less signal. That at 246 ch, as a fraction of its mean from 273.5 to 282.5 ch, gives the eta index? -1.13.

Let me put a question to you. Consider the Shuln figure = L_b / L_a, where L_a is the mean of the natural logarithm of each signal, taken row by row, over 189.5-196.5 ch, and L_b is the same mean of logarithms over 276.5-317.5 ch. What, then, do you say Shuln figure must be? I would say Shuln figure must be 1.03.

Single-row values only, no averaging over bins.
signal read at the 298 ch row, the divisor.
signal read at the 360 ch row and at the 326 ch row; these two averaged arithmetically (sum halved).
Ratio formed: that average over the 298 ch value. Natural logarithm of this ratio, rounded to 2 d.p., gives 0.17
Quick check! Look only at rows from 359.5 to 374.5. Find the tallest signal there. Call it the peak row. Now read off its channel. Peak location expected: 369 ch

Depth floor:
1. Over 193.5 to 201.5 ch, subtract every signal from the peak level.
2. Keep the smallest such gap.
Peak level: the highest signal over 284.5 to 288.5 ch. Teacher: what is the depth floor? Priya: 17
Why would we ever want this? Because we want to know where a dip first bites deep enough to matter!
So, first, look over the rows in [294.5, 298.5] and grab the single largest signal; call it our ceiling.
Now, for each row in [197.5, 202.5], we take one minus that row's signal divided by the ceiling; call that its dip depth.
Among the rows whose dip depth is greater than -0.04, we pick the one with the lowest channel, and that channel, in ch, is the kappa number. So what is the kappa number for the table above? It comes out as 198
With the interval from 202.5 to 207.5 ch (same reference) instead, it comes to 203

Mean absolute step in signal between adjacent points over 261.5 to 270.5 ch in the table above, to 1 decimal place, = 3.2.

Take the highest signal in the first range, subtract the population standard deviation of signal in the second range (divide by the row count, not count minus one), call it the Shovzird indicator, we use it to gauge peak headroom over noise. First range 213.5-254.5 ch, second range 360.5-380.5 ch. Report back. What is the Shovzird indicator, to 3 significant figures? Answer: 114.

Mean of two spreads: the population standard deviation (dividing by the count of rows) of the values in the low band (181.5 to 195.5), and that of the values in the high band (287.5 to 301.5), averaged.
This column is 1.77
